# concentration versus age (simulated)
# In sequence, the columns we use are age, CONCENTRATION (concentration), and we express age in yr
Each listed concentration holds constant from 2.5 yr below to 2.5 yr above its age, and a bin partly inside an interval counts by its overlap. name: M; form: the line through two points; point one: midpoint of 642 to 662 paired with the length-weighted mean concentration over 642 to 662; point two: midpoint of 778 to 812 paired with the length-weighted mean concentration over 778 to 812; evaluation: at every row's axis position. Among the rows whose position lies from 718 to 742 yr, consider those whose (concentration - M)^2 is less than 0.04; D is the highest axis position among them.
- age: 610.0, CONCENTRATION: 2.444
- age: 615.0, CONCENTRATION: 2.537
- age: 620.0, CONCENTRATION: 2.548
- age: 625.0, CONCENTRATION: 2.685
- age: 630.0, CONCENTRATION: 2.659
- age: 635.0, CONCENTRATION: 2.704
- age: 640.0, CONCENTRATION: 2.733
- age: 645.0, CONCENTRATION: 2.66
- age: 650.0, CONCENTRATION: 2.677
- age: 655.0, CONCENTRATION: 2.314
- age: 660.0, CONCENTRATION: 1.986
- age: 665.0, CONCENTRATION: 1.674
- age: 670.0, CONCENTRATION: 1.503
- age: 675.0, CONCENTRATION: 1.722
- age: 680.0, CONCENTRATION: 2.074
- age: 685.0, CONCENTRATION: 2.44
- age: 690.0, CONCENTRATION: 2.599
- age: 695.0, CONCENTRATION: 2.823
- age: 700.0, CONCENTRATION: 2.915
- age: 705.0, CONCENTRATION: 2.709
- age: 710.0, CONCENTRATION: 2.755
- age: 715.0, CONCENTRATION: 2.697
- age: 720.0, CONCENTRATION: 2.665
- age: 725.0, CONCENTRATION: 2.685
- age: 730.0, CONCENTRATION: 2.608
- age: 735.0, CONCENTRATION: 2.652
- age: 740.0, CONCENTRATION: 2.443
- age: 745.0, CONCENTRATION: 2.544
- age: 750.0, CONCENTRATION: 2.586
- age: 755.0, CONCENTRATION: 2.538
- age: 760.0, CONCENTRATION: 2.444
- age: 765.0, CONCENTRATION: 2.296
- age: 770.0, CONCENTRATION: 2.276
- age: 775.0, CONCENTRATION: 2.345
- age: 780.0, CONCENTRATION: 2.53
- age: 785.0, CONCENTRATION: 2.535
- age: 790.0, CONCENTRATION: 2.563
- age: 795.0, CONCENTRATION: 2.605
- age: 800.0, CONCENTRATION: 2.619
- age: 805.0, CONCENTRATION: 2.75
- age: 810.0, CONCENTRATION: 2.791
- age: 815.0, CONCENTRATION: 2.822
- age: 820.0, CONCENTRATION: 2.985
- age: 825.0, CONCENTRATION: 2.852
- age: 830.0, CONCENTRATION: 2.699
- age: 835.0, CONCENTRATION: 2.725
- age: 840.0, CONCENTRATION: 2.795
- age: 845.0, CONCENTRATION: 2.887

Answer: 740.0 yr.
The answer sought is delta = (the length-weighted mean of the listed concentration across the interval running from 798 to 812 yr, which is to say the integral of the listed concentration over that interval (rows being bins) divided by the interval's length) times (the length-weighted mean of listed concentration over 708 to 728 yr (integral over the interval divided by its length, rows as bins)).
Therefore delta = 7.34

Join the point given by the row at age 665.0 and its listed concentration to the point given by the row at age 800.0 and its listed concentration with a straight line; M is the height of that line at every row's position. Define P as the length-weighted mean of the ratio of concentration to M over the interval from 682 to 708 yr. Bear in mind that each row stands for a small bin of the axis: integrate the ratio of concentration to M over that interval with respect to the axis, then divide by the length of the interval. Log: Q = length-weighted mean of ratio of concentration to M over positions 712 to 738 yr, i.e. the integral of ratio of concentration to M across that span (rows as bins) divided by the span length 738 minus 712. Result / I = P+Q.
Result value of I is 2.70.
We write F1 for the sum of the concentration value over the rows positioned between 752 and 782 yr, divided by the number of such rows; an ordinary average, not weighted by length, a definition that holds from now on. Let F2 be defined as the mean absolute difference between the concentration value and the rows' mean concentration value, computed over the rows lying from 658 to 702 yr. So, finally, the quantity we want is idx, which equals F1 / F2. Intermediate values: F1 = 2.40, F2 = 0.446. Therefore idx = 5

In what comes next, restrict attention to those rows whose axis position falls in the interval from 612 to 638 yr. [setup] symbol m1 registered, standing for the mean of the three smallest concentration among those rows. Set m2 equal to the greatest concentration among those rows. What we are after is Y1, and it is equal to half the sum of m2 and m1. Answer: 2.64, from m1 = 2.6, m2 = 2.704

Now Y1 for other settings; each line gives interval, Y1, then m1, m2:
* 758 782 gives 2.42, 2.3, 2.53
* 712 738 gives 2.67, 2.6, 2.697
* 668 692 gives 2.18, 1.8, 2.599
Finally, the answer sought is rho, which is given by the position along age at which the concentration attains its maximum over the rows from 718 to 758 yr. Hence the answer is 725.0 yr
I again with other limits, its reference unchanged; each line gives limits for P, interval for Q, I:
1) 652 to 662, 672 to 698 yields 2.63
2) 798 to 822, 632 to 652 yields 2.82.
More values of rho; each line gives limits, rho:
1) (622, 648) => 640.0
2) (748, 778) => 750.0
